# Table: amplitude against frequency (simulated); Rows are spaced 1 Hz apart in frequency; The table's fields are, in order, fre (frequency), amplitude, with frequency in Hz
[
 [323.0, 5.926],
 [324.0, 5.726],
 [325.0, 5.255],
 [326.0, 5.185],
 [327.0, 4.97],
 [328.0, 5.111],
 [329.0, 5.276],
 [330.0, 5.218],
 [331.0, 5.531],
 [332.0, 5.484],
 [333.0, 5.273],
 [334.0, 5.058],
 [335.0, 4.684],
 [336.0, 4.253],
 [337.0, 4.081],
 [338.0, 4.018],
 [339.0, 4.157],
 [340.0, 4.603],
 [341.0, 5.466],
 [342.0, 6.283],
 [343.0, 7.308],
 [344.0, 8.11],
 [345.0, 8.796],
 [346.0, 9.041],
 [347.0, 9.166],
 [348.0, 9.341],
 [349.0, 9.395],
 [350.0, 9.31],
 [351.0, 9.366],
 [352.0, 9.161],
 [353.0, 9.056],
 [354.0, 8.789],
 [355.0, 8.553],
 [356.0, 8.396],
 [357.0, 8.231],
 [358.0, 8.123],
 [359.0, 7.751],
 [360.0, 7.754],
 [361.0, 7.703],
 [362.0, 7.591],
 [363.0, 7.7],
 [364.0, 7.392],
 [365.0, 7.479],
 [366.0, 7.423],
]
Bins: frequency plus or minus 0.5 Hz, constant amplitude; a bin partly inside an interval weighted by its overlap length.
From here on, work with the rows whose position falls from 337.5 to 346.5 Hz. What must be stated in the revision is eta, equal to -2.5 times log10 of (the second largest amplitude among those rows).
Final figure -2.4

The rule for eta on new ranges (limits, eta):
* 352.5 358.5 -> -2.4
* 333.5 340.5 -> -1.7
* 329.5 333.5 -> -1.8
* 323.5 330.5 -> -1.8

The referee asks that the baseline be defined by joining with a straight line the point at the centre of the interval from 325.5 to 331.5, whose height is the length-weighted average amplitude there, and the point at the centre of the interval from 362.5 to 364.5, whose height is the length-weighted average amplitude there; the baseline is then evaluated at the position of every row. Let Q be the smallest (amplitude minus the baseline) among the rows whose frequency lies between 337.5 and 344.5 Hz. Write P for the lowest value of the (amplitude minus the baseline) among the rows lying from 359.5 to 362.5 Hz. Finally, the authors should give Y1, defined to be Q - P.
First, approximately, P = 0.14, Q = -1.8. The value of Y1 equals -2.0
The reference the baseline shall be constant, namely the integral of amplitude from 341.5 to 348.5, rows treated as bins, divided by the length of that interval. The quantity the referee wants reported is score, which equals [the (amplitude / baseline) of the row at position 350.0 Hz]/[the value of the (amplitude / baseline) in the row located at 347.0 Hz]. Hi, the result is 1.0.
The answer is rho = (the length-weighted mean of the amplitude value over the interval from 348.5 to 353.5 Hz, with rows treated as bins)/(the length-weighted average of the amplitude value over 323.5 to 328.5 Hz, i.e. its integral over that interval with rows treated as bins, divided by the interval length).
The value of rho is 1.76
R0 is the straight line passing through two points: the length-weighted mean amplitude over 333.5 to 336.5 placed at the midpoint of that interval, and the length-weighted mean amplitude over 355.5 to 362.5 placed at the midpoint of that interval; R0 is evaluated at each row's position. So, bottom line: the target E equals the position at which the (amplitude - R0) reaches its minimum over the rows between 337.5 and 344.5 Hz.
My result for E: 338.0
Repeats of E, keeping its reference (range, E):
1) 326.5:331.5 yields 330.0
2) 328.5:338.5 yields 338.0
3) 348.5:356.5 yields 356.0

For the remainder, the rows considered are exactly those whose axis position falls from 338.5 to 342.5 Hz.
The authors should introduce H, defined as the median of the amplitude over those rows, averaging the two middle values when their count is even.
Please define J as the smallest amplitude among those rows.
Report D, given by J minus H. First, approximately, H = 5.0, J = 4.157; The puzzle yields -0.88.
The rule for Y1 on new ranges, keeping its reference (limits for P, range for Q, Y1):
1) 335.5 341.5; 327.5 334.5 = 1.3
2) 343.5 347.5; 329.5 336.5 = -3.3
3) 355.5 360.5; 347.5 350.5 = 2.2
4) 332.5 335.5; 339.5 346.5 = -0.4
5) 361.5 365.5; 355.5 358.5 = 1.1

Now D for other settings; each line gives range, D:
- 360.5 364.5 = -0.25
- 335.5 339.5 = -0.10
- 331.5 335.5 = -0.48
